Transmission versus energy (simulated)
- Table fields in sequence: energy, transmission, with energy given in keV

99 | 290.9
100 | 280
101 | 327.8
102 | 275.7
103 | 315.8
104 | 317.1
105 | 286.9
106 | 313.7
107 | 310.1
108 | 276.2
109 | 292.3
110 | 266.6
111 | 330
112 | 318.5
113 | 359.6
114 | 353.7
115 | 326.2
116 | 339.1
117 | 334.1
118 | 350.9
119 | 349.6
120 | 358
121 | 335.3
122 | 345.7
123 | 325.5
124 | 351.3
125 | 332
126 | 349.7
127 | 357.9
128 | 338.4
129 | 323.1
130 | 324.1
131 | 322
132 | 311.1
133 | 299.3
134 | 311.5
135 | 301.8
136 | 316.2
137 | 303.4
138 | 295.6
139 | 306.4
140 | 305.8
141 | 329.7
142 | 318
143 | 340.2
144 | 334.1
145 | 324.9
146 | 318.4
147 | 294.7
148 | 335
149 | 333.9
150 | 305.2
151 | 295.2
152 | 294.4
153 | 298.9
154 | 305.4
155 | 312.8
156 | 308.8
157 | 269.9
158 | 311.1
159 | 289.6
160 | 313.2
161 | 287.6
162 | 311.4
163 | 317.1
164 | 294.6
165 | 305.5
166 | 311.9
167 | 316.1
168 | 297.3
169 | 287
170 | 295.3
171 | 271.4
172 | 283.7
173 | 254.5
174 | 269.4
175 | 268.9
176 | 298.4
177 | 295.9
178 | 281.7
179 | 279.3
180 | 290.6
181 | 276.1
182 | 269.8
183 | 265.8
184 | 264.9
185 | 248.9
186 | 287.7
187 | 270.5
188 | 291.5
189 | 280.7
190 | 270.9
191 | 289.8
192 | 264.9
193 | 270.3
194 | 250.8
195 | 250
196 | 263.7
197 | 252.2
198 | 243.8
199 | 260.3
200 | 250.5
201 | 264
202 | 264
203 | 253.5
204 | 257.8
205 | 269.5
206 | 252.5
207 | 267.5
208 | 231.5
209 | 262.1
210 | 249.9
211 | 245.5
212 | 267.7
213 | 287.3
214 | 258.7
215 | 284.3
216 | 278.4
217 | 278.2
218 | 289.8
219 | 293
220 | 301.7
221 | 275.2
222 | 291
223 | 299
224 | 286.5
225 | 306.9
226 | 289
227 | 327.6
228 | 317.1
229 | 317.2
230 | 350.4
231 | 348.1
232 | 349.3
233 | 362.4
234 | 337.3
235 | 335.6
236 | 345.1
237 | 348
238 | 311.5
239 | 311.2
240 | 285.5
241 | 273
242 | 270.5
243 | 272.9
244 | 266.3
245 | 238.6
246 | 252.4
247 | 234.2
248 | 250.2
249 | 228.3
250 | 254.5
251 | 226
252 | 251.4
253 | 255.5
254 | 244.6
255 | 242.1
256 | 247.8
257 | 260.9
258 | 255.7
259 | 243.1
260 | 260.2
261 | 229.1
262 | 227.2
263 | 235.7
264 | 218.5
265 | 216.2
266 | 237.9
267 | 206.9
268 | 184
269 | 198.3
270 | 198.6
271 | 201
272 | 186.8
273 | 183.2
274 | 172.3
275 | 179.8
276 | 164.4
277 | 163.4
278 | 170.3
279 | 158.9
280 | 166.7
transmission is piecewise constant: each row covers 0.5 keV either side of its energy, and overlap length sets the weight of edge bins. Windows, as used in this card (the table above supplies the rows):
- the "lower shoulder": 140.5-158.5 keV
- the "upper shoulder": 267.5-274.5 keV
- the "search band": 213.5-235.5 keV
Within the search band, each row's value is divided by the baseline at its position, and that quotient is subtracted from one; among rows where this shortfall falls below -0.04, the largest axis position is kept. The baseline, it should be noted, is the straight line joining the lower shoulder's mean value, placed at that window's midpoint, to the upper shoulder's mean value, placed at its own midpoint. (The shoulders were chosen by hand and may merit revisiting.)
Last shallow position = 235 keV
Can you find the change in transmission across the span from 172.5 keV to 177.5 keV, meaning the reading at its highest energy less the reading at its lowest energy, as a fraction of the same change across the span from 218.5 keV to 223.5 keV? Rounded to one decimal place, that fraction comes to 6.9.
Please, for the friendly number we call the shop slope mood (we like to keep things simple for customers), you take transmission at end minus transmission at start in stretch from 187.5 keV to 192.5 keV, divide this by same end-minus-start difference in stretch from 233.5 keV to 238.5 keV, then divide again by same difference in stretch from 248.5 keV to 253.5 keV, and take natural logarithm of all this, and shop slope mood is -3.3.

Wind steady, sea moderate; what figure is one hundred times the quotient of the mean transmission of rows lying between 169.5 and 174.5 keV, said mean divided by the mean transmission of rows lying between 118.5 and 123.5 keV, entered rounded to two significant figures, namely 80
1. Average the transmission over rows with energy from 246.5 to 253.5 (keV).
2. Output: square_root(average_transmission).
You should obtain 15.6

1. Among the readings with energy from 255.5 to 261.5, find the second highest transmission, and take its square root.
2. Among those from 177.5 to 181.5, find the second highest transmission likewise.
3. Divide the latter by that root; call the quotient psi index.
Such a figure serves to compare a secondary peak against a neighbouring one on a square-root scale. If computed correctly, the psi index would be 17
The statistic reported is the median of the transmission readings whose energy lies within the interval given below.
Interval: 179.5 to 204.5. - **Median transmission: 265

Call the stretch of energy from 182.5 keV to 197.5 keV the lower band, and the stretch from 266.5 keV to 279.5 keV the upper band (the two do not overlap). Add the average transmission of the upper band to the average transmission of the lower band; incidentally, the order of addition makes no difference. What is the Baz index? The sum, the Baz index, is 450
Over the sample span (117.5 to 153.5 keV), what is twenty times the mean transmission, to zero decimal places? 6465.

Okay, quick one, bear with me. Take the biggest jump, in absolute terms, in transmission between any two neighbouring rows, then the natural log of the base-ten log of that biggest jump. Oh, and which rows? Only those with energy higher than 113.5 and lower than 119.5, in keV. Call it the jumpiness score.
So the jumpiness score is 0.36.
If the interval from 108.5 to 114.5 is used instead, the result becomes 0.59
